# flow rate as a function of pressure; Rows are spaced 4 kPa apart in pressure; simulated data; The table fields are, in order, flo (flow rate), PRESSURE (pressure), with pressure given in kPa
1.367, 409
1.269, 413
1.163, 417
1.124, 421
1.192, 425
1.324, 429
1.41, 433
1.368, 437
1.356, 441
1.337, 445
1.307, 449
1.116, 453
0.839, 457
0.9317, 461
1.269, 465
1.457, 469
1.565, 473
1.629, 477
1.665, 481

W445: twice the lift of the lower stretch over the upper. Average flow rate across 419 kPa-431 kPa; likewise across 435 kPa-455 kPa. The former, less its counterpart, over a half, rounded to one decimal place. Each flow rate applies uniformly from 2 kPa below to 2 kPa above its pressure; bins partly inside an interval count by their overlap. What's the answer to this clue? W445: -0.2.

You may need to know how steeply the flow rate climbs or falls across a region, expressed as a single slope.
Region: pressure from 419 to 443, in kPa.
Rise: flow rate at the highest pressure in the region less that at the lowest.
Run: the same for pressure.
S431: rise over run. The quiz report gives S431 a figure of 0.01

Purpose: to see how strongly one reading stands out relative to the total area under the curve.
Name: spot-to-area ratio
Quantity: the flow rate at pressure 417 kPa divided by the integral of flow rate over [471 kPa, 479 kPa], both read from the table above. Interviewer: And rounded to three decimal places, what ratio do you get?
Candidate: 0.091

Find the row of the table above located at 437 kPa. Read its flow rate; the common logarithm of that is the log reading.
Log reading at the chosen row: 0.14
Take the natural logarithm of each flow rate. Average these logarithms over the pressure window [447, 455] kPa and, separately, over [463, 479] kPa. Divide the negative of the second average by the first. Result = -2.1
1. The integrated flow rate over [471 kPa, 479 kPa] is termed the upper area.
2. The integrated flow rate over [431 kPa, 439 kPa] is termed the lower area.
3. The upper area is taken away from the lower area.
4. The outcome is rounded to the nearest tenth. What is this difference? -1.7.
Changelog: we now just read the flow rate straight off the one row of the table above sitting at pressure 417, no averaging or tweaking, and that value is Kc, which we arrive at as 1.163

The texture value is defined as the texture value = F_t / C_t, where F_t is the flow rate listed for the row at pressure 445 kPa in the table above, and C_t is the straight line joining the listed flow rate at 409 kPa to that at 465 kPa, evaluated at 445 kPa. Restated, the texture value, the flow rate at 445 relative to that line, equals 1.03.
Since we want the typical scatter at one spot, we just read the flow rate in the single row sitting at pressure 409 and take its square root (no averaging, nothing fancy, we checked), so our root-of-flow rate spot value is 1.169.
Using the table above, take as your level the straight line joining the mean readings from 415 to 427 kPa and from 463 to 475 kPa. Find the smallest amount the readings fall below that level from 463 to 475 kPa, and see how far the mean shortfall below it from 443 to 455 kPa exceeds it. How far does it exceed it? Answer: 0.18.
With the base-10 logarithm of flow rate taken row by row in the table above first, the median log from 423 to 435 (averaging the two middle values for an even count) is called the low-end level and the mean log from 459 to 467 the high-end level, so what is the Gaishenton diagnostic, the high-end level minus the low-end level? -0.086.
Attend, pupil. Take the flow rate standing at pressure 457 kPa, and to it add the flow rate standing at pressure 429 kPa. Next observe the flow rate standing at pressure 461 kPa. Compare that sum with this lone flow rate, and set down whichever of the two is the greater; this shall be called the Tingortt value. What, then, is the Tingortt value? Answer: 2.16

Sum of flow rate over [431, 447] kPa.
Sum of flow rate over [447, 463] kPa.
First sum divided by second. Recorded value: 1.30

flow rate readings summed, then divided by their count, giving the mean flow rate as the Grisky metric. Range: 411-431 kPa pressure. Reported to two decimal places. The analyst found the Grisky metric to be 1.21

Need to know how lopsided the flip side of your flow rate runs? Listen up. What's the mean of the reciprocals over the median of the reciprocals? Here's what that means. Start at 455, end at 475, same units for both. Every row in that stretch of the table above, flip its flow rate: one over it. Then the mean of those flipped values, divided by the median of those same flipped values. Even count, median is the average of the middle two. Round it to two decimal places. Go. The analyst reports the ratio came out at 1.11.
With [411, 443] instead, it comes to 1.02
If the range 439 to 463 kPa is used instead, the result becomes 1.09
